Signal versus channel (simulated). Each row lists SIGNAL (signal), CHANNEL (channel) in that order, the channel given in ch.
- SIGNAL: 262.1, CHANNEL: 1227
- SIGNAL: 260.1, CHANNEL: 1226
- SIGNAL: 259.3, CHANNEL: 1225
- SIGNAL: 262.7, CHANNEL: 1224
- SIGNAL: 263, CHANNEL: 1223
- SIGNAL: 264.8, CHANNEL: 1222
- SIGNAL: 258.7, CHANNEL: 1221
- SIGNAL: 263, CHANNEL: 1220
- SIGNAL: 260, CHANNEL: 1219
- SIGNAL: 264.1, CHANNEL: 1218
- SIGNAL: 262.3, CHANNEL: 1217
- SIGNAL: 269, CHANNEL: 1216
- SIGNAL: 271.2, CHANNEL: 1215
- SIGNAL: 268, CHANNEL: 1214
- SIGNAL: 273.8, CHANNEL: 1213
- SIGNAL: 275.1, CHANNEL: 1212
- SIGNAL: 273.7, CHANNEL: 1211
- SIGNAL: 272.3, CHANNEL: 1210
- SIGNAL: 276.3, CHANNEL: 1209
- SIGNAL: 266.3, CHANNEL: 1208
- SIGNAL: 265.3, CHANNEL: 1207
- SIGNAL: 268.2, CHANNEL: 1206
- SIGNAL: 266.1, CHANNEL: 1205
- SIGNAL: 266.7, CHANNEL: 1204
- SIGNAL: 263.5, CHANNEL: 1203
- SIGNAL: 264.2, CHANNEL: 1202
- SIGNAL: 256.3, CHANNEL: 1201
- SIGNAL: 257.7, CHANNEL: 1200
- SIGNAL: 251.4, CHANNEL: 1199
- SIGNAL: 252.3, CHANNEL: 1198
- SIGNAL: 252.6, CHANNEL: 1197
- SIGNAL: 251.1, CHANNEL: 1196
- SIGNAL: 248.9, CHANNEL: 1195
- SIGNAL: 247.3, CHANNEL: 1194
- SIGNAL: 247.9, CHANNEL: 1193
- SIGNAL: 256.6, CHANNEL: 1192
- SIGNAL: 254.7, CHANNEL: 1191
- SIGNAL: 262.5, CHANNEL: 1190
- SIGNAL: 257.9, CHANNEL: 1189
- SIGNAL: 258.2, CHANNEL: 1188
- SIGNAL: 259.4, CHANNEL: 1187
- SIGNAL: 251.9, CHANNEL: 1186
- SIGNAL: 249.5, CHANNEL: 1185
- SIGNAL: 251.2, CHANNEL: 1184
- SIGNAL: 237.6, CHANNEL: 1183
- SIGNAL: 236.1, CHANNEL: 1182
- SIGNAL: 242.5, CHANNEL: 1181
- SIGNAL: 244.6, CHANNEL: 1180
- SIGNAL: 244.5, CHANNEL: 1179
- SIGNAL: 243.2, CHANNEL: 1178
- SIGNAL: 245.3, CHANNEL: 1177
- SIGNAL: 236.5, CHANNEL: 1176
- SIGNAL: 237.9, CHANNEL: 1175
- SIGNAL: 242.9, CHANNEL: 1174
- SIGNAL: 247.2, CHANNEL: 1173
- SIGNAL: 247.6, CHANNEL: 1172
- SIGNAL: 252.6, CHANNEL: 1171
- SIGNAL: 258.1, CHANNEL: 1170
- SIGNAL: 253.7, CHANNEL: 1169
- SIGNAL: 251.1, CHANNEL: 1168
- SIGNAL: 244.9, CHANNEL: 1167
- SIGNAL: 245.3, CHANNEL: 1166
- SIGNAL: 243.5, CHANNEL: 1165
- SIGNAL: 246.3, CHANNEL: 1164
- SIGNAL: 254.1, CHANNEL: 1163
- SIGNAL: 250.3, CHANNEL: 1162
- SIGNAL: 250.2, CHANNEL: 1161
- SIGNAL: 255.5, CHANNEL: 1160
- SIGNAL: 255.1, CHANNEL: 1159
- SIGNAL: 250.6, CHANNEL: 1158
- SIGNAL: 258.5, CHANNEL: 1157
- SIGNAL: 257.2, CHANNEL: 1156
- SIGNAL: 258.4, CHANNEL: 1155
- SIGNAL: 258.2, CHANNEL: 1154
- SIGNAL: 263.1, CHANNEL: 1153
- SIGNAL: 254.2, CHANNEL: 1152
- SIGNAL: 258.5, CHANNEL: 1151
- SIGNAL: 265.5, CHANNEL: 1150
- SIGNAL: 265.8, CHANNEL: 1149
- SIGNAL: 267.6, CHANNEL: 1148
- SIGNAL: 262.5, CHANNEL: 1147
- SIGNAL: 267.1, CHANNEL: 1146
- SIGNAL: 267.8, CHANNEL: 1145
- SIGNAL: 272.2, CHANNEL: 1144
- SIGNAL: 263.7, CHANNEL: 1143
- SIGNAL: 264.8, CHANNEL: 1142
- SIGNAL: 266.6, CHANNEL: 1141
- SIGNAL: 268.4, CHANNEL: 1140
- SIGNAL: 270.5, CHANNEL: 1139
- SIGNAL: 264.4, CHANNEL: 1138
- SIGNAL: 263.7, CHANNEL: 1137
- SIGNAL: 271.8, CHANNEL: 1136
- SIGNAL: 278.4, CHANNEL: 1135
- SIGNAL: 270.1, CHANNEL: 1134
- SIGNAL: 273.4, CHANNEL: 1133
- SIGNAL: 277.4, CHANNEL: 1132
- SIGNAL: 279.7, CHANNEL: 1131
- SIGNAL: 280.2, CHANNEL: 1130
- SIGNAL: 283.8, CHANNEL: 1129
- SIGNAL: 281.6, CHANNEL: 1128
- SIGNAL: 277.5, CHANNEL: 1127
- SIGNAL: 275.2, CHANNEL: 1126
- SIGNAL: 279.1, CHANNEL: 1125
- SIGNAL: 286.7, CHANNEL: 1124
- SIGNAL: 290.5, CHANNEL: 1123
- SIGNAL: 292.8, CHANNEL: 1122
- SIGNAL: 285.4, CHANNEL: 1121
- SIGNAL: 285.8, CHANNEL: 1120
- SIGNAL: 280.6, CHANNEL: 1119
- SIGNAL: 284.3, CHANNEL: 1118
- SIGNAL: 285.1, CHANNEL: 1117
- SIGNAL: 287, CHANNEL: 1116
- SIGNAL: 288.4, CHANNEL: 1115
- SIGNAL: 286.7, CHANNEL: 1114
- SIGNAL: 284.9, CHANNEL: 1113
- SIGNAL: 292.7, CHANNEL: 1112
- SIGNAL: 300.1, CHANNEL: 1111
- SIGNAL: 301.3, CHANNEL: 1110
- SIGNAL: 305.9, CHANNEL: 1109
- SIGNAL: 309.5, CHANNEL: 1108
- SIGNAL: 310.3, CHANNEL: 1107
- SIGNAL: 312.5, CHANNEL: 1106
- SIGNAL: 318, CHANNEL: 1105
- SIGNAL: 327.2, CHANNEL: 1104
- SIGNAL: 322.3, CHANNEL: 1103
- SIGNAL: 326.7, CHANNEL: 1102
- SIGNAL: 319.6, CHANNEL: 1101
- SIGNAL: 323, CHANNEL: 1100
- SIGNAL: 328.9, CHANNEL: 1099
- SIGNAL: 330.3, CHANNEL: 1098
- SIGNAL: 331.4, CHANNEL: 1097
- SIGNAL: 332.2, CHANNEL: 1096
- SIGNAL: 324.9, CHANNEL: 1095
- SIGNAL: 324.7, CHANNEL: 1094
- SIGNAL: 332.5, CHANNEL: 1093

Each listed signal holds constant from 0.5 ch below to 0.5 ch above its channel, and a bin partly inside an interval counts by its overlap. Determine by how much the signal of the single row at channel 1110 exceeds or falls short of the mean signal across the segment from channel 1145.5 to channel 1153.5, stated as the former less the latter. 38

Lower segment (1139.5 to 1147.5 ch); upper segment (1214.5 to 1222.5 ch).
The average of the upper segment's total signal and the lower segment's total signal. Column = 2123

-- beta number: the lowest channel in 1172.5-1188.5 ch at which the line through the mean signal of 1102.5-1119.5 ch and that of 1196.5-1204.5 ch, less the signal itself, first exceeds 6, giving 1173 ch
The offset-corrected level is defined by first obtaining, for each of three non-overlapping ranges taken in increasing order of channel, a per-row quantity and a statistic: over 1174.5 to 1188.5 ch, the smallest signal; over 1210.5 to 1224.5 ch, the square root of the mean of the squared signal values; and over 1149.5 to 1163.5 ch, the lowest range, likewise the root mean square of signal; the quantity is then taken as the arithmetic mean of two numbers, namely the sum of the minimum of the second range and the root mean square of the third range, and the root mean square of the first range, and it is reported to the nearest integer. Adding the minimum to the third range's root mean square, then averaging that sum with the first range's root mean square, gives 379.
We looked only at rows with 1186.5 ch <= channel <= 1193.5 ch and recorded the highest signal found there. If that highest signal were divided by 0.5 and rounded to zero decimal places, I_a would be 525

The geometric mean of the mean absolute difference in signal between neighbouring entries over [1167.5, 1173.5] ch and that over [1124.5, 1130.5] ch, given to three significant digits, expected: 3.40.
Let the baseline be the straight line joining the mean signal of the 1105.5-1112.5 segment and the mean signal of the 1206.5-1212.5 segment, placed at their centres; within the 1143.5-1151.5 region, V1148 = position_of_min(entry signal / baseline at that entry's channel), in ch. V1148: 1151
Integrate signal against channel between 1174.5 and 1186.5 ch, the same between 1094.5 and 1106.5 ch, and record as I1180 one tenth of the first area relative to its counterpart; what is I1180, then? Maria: 0.075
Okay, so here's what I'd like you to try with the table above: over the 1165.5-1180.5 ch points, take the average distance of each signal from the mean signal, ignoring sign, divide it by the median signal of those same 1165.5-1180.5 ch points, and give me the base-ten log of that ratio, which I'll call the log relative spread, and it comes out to -1.8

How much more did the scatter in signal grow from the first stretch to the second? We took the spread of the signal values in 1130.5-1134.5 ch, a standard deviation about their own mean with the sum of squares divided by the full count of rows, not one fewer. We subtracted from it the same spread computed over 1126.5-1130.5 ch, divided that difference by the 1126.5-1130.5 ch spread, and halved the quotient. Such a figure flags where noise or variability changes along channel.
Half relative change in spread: 0.31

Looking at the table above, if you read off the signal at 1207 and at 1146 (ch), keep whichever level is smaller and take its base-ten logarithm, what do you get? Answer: 2.424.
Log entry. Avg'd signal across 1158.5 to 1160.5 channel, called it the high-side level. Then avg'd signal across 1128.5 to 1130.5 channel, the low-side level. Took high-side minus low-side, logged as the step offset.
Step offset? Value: -27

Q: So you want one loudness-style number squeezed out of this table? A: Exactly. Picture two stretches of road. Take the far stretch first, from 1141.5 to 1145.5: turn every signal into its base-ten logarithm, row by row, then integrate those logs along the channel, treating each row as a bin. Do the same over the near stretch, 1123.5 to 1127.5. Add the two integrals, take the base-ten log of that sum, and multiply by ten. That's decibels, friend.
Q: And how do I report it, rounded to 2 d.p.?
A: 12.90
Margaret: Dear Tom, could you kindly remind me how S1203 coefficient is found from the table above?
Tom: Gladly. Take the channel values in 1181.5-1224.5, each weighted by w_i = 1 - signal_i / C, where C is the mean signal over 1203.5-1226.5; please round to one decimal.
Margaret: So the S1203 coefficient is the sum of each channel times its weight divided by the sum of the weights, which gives 1190.8 ch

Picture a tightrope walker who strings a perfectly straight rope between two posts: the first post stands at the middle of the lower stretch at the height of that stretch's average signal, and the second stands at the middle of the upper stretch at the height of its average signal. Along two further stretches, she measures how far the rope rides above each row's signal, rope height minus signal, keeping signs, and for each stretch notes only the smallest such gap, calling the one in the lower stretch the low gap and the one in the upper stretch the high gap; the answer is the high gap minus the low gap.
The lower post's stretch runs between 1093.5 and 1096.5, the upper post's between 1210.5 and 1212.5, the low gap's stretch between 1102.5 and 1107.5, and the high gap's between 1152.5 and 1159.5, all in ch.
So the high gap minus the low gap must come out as 42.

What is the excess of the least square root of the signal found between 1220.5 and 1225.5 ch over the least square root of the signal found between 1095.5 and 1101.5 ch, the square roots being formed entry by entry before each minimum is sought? -1.8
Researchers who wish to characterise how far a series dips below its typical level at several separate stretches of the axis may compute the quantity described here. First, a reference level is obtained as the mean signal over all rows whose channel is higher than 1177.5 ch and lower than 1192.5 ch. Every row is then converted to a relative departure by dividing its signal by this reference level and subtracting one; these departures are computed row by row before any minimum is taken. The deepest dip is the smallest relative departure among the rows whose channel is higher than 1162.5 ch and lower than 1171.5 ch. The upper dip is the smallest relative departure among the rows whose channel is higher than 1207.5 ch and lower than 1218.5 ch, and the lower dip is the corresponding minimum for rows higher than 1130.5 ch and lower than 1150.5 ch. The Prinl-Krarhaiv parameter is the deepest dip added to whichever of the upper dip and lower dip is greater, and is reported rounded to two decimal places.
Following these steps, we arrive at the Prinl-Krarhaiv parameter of 0.02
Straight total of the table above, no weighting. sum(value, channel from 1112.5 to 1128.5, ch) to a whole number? 4552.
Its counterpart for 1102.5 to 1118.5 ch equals 4816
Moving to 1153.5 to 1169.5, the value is 4033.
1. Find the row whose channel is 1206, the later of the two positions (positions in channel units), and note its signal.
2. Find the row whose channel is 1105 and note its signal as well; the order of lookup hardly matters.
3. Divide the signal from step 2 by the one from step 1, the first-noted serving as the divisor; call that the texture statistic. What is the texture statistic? 1.19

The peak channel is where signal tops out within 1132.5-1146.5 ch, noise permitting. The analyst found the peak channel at 1135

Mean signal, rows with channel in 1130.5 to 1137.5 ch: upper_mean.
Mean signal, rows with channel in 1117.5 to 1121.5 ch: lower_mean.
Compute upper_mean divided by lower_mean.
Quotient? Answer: 0.96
